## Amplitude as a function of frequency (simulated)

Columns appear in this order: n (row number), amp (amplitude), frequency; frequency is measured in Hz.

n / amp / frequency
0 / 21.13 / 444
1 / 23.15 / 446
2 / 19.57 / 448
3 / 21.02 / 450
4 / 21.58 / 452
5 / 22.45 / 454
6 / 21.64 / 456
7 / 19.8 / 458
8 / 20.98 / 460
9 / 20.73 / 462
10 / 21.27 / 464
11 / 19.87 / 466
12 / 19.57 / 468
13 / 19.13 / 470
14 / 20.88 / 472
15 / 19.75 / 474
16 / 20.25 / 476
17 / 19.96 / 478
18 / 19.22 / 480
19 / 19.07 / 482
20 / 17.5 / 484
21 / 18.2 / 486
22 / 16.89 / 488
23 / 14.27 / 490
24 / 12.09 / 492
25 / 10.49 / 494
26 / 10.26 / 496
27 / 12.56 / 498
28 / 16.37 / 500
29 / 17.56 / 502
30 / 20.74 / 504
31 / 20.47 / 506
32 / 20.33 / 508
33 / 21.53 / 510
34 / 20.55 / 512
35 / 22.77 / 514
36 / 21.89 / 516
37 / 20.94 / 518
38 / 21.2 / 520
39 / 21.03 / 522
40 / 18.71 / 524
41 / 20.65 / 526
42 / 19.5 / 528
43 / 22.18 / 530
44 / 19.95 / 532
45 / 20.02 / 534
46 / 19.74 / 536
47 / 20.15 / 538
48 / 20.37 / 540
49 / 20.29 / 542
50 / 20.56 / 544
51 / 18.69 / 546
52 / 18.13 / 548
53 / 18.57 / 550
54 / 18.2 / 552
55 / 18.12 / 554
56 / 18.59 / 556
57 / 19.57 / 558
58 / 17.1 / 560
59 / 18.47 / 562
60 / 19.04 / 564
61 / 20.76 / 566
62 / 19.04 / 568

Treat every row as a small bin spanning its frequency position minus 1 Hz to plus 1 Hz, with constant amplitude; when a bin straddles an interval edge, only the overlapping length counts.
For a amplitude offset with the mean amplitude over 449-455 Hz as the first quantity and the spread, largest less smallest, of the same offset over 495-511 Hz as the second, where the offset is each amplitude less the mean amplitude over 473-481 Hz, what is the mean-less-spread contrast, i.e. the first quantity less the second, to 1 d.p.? -9.4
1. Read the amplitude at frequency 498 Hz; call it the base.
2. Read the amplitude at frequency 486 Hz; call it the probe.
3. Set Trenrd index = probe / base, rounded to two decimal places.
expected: 1.45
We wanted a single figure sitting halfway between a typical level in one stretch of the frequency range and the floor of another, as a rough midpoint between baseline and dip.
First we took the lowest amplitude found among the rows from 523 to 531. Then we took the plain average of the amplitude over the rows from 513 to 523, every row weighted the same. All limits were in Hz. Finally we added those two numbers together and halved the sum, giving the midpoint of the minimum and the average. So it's 20.1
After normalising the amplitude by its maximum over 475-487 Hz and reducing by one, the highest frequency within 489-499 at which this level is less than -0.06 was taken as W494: 498 Hz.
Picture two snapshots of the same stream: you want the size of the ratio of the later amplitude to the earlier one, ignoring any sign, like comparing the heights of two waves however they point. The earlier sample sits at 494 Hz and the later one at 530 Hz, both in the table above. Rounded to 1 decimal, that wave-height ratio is 2.1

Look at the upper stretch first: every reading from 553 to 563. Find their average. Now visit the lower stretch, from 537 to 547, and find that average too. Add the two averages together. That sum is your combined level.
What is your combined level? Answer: 38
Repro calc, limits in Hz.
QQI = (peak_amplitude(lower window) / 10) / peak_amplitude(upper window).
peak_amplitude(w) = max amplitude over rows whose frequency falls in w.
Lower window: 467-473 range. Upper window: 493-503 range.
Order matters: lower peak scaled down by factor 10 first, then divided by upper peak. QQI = 0.119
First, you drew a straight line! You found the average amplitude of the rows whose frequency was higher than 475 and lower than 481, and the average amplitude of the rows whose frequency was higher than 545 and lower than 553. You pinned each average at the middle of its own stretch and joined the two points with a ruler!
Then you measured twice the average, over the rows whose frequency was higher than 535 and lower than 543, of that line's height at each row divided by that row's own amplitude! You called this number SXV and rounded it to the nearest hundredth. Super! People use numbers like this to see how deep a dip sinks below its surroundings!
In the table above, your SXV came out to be 1.85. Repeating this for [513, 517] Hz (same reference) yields 1.71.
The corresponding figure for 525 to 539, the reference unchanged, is 1.85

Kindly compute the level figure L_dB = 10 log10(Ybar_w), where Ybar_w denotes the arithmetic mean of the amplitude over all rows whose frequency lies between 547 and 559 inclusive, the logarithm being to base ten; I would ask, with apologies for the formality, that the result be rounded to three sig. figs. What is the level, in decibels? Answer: 12.7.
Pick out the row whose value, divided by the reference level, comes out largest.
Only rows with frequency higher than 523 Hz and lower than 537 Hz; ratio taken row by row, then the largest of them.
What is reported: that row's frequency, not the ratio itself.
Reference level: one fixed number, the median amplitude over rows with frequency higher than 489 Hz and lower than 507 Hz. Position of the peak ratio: 530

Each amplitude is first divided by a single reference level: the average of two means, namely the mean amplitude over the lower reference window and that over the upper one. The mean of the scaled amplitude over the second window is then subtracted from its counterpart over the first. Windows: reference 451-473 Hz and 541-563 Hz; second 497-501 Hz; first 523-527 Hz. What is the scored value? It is 0.26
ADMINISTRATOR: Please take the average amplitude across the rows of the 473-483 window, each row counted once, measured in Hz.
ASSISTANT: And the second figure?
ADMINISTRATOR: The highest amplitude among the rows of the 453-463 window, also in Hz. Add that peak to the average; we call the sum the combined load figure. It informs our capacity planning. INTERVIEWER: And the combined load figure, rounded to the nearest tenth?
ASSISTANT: 42.1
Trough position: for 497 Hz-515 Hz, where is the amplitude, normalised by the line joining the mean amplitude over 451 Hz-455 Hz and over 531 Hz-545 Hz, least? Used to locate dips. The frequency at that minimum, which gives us 498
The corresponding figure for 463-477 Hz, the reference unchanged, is 470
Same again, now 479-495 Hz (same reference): 494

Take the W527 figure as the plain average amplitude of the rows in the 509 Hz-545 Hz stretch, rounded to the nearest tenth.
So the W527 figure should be 20.7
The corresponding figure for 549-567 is 18.7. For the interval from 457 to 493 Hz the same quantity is 18.9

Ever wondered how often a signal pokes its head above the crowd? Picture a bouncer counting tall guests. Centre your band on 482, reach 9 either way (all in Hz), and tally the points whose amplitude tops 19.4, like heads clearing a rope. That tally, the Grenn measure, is 3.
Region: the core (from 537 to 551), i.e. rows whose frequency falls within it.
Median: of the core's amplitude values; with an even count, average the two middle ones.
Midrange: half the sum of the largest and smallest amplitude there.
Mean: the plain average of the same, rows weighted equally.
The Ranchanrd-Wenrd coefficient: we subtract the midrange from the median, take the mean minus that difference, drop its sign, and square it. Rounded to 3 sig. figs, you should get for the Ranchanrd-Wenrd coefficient 351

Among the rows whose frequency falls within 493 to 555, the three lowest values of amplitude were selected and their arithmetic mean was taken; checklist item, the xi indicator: 11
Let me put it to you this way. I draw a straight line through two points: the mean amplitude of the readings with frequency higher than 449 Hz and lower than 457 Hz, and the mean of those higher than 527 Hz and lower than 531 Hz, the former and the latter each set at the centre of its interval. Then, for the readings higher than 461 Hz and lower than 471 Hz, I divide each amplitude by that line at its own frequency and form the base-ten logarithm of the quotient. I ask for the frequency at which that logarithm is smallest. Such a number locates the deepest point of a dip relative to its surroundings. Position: 470 Hz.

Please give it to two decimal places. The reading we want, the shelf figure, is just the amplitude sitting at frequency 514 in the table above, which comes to 22.77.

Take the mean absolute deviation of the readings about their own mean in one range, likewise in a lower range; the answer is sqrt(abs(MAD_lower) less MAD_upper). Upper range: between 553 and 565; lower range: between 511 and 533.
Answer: 0.6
